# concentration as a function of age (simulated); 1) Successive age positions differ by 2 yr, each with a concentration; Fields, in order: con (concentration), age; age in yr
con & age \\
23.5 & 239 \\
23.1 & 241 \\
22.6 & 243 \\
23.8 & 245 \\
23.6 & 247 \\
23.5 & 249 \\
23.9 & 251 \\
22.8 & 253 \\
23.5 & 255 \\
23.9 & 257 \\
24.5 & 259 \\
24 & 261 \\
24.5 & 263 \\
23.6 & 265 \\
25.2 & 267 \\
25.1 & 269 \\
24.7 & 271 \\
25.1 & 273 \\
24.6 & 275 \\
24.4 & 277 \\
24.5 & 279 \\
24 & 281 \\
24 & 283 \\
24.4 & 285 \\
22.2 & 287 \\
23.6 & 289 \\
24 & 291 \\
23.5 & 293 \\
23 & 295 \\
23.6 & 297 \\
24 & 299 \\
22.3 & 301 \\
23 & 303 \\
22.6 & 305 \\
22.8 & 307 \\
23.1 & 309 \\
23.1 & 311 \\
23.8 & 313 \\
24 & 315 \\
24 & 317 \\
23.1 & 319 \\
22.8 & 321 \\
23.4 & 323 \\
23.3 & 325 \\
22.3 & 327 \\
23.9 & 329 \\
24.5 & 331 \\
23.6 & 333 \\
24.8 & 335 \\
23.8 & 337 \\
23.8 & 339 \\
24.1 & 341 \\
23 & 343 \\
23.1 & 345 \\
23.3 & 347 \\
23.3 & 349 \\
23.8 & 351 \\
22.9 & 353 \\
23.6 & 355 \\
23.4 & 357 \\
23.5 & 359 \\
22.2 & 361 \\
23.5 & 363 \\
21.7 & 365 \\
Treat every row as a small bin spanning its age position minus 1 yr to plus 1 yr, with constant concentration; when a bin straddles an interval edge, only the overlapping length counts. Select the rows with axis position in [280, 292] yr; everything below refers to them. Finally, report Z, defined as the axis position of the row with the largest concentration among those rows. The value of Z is 285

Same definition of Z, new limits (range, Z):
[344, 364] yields 351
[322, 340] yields 335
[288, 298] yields 291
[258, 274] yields 267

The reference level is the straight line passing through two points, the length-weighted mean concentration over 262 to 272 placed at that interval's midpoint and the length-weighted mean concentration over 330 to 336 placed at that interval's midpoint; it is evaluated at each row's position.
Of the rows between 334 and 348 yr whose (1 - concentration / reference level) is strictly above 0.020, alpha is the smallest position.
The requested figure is 343 yr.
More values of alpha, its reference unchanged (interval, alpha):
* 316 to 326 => 319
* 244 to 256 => 245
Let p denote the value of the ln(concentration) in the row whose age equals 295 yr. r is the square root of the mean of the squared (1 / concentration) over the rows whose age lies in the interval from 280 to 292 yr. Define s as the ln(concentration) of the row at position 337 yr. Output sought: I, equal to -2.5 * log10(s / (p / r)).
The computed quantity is 3.42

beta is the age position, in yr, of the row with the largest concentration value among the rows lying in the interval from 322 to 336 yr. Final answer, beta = 335 yr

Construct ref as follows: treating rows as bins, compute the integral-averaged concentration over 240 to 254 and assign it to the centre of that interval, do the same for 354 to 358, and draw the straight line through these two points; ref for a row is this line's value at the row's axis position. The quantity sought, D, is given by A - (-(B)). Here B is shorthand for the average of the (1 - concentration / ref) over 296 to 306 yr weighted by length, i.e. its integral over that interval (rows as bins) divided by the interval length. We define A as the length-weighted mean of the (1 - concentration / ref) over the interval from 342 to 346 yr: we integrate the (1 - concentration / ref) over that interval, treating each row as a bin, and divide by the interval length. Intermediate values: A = 0.018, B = 0.013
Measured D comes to 0.03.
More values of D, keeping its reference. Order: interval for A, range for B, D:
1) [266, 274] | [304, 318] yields -0.07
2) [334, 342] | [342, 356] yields -0.02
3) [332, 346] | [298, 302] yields 0.00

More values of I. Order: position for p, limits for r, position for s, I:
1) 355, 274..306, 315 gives 3.43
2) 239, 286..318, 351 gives 3.41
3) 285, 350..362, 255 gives 3.43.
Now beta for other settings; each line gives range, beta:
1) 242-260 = 259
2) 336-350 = 341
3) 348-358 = 351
